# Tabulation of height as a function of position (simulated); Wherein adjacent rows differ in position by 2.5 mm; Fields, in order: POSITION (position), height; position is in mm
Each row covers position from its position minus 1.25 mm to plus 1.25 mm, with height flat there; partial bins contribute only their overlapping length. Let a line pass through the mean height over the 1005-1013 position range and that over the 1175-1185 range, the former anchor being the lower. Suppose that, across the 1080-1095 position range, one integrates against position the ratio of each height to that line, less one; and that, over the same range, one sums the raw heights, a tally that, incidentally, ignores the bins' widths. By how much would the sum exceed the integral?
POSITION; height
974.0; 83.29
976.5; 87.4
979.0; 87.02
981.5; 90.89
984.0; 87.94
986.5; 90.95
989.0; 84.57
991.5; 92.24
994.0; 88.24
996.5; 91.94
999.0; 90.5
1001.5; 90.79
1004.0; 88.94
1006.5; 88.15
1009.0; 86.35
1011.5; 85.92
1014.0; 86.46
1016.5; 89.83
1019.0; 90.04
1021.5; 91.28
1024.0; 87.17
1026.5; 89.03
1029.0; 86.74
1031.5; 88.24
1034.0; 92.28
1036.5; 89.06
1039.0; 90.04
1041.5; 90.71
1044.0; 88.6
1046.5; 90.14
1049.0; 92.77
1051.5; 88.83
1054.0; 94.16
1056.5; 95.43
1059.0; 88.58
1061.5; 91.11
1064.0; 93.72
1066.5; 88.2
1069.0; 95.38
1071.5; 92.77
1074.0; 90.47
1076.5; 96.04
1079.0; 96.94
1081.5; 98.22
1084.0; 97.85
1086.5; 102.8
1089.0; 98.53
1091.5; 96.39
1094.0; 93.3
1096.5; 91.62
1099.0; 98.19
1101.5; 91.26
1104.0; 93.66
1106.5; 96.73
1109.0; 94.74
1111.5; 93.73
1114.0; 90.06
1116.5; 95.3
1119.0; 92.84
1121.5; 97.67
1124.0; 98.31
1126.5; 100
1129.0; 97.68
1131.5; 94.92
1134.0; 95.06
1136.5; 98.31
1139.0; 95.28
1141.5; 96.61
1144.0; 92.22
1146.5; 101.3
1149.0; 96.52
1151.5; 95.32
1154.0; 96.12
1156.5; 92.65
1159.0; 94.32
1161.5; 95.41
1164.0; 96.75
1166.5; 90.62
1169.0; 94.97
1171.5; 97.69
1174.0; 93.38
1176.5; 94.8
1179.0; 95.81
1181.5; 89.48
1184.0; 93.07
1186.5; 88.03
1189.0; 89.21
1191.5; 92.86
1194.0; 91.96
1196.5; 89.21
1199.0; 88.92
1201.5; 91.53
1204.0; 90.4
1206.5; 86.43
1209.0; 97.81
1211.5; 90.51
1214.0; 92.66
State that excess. 586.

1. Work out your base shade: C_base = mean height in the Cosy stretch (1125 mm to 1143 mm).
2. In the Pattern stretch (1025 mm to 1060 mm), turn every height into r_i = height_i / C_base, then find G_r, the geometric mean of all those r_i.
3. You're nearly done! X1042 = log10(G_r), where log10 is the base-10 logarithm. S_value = -0.030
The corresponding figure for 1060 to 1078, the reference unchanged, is -0.020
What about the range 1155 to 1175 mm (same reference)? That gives -0.011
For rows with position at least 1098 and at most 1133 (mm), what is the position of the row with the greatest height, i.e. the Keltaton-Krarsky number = 1126.5 mm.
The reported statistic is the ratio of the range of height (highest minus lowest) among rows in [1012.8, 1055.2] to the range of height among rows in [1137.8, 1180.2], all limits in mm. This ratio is 0.72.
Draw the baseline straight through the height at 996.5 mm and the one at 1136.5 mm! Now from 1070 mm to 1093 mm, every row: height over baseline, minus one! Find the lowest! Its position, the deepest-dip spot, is 1074.0 mm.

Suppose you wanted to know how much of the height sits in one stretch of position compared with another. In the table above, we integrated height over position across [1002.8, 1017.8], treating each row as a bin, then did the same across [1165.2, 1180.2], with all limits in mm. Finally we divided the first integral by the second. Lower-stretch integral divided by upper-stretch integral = 0.927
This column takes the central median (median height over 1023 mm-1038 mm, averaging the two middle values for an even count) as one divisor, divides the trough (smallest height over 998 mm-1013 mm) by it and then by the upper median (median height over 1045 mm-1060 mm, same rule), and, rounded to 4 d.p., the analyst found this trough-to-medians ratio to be 0.0106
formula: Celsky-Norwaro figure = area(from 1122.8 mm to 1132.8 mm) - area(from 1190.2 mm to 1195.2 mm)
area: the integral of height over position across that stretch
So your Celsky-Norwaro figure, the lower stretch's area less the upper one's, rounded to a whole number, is 515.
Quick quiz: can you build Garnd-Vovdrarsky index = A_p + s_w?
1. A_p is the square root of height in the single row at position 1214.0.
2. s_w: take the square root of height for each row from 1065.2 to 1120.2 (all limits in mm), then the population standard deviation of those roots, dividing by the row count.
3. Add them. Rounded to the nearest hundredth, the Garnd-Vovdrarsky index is 9.80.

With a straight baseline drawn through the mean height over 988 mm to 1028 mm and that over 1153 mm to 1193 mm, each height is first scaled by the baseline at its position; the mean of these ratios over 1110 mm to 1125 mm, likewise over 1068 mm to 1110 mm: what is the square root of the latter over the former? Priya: 1.01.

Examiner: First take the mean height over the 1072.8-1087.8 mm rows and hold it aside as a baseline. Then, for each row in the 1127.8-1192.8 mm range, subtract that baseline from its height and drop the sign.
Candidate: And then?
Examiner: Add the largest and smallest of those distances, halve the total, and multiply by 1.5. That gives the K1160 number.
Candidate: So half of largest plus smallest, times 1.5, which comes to 7.0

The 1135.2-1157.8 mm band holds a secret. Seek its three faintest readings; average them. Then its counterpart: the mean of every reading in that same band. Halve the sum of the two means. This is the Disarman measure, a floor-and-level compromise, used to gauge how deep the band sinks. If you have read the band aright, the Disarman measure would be 94.7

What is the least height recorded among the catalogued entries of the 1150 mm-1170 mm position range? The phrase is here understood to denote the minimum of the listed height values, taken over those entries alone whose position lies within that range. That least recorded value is 90.62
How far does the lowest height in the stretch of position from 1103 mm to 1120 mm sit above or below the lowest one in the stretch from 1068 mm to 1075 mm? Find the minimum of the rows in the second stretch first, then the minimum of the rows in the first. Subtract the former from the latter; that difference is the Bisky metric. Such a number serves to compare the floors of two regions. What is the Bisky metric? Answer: 0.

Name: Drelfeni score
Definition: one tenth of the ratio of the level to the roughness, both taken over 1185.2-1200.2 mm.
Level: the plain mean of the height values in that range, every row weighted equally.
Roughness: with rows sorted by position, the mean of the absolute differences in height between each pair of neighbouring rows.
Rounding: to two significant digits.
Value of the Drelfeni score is 5.1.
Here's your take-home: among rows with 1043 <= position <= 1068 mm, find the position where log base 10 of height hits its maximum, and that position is 1056.5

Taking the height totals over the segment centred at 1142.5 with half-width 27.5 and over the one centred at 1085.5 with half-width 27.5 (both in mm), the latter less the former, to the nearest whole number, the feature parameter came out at -28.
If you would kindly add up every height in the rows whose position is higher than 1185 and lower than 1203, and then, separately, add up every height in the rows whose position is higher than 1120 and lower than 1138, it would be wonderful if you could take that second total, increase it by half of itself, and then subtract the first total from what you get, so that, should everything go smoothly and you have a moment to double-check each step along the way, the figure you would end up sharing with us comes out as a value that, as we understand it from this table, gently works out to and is 391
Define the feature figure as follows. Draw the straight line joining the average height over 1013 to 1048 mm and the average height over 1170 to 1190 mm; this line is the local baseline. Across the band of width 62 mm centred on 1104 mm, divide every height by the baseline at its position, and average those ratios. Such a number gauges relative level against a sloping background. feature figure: 1.05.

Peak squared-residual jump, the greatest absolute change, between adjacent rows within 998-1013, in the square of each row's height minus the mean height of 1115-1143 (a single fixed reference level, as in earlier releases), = 33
